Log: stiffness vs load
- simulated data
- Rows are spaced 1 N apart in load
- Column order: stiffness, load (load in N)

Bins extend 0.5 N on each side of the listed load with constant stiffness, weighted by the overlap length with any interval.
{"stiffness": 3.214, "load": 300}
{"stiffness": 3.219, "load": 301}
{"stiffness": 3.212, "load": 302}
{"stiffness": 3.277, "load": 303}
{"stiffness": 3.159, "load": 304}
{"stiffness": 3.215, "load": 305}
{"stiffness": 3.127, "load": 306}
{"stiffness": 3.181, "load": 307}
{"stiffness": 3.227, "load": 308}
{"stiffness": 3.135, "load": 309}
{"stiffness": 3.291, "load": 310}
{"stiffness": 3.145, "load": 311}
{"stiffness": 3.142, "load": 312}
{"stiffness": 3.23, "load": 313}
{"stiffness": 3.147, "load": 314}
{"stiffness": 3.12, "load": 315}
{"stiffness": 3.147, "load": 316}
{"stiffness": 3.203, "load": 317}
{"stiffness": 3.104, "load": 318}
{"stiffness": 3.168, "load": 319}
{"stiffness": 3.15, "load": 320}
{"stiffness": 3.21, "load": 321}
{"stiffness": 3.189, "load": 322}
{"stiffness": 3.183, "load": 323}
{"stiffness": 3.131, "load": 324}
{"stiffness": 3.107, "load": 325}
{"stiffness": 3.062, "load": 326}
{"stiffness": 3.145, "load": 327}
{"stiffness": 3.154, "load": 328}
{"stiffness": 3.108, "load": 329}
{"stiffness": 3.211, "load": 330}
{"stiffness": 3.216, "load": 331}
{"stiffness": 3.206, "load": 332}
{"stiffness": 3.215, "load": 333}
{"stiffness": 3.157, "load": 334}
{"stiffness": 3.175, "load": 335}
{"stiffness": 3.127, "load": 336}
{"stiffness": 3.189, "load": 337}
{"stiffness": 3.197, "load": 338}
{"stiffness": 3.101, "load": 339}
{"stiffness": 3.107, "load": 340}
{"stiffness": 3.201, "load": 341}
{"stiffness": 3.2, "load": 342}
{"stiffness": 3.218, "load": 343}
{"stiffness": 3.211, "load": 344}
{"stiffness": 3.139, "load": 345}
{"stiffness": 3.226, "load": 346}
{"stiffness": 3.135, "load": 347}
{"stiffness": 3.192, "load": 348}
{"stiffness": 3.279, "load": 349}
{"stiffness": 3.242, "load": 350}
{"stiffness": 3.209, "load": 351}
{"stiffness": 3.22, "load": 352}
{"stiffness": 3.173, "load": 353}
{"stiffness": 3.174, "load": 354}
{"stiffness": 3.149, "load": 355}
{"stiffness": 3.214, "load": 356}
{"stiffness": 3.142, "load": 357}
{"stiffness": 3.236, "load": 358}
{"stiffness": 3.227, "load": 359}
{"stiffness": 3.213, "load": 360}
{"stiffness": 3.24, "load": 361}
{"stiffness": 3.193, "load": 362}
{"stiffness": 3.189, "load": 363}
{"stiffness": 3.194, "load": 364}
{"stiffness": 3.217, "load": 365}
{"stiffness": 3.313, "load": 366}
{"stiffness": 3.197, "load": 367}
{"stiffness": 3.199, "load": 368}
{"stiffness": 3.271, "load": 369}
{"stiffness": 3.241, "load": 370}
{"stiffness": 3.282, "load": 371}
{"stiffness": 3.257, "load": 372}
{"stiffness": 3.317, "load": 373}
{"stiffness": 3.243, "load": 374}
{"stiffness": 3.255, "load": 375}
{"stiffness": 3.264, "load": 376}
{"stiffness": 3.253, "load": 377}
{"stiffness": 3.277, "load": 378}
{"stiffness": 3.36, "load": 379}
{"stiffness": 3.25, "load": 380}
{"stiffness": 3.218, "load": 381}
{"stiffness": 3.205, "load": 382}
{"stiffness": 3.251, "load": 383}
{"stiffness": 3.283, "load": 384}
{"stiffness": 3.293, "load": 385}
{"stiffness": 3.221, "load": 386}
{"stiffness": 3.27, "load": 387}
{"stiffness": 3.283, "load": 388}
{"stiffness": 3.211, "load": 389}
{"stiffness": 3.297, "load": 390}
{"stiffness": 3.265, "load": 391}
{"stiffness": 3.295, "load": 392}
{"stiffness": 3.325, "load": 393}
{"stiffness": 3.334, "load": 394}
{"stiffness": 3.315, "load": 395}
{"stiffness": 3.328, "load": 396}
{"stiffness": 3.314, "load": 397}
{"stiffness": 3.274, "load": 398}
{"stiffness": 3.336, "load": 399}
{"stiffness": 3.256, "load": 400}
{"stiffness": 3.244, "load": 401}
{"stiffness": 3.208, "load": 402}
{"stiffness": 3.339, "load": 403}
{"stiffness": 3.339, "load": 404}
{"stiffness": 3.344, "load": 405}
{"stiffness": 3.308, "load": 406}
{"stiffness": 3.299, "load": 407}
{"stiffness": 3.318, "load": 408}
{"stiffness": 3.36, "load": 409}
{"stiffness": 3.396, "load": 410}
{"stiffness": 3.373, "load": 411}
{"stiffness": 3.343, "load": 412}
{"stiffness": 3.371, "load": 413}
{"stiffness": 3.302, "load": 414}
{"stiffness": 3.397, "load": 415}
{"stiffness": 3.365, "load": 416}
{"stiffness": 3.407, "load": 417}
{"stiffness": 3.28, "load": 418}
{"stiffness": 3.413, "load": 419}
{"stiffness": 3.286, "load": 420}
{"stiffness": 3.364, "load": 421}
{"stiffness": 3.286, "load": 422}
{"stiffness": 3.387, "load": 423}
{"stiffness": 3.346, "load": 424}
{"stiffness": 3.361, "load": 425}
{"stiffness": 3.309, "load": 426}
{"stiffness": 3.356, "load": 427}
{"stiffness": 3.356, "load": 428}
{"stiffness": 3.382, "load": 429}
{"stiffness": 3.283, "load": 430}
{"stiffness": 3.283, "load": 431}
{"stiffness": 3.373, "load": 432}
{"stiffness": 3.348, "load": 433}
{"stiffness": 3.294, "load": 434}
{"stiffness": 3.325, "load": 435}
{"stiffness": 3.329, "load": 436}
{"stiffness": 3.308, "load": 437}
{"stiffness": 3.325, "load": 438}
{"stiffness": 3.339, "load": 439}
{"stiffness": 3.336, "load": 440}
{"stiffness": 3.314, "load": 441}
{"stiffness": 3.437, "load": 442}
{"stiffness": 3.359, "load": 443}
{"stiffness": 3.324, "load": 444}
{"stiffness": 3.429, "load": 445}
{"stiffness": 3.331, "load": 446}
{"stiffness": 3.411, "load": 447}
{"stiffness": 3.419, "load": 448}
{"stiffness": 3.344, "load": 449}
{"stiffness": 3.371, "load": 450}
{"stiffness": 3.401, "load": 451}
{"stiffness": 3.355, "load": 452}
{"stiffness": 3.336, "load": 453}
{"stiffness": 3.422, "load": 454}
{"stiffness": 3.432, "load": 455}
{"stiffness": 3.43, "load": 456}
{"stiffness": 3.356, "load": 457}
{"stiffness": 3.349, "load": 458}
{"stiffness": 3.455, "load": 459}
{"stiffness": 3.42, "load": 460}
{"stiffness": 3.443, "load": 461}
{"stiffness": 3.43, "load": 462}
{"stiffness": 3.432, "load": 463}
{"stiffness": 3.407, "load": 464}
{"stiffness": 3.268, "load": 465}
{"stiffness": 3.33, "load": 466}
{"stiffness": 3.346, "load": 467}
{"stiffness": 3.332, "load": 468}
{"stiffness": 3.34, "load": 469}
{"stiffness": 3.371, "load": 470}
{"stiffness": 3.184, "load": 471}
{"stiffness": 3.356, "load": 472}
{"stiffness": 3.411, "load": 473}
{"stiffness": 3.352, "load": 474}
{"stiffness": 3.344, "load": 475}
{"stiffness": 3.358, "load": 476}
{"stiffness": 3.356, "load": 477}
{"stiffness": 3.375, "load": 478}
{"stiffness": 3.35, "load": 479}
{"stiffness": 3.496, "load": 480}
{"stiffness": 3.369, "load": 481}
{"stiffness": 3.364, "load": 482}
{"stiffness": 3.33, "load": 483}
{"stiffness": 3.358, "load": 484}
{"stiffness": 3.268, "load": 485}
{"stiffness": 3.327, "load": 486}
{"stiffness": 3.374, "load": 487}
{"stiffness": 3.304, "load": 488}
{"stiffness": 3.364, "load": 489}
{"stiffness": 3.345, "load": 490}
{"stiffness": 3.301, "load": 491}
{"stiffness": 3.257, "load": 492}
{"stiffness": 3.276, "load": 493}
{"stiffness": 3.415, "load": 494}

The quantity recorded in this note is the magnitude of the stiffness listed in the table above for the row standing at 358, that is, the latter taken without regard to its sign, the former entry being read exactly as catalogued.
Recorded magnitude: 3.24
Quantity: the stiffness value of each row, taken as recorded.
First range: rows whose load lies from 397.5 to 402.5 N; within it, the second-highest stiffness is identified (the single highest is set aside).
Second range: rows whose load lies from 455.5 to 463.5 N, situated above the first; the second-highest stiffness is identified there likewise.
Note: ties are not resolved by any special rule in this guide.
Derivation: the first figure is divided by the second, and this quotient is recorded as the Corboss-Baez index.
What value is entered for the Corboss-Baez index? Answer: 0.95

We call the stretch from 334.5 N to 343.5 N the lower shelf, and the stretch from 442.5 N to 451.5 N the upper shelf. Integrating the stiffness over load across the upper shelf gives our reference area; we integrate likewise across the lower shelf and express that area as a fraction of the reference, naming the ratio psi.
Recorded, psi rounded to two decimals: 0.94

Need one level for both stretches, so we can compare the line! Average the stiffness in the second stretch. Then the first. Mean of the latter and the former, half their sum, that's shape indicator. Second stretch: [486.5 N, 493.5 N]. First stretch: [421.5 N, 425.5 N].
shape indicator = 3.33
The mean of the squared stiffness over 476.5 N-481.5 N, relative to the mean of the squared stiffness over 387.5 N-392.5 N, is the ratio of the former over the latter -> 1.07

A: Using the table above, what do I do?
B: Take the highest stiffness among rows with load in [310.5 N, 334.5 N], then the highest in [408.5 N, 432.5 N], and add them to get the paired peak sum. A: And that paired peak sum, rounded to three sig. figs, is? 6.64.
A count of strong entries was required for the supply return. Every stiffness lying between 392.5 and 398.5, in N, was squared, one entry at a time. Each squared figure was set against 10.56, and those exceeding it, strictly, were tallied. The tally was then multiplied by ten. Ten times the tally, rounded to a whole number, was 60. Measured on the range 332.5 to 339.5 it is 0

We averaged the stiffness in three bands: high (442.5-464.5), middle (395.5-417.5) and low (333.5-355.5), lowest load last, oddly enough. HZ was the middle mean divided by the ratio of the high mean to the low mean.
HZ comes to 3.12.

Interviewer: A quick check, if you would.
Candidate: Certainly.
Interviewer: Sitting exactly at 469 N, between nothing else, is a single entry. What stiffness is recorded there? 3.34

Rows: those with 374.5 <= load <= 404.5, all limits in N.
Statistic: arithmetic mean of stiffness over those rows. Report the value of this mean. 3.28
